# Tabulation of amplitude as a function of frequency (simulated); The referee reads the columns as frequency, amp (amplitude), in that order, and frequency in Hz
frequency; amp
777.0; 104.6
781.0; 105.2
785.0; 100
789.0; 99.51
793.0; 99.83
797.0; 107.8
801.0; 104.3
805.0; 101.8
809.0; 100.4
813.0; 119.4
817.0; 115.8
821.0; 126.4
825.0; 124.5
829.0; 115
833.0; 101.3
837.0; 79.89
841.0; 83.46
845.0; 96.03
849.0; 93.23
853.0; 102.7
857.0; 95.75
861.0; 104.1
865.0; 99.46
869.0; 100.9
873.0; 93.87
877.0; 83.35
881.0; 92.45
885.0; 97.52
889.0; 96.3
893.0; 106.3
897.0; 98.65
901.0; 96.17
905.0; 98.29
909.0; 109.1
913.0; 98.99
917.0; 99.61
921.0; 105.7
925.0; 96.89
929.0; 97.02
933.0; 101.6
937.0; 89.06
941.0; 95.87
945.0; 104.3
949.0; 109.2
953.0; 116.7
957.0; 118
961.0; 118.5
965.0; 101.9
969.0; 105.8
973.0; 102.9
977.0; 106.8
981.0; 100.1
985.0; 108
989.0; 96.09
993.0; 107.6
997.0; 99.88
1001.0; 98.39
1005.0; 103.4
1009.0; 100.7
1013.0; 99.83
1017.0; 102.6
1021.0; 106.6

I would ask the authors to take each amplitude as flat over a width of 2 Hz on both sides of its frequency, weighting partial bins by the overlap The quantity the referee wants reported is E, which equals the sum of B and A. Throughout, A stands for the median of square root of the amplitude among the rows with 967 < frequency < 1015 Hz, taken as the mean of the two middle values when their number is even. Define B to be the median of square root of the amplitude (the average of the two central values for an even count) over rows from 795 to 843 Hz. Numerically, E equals 20.4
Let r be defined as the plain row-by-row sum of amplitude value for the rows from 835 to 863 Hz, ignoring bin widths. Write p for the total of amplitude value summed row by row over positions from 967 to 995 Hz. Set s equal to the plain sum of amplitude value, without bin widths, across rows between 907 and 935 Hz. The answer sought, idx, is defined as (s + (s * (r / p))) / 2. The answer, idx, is 674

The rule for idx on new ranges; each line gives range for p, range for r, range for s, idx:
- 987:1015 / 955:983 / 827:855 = 694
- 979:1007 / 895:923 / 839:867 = 671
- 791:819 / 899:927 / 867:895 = 651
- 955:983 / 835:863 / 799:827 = 741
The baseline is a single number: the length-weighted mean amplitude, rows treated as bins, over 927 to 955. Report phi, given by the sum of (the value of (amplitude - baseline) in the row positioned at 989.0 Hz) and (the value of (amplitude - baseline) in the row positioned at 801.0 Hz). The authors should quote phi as -4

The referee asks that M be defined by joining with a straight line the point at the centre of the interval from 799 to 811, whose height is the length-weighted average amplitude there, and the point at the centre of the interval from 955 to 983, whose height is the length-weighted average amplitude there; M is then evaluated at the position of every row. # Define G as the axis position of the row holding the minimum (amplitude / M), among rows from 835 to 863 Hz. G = 837.0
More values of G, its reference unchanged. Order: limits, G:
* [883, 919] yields 901.0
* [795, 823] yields 809.0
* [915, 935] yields 925.0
